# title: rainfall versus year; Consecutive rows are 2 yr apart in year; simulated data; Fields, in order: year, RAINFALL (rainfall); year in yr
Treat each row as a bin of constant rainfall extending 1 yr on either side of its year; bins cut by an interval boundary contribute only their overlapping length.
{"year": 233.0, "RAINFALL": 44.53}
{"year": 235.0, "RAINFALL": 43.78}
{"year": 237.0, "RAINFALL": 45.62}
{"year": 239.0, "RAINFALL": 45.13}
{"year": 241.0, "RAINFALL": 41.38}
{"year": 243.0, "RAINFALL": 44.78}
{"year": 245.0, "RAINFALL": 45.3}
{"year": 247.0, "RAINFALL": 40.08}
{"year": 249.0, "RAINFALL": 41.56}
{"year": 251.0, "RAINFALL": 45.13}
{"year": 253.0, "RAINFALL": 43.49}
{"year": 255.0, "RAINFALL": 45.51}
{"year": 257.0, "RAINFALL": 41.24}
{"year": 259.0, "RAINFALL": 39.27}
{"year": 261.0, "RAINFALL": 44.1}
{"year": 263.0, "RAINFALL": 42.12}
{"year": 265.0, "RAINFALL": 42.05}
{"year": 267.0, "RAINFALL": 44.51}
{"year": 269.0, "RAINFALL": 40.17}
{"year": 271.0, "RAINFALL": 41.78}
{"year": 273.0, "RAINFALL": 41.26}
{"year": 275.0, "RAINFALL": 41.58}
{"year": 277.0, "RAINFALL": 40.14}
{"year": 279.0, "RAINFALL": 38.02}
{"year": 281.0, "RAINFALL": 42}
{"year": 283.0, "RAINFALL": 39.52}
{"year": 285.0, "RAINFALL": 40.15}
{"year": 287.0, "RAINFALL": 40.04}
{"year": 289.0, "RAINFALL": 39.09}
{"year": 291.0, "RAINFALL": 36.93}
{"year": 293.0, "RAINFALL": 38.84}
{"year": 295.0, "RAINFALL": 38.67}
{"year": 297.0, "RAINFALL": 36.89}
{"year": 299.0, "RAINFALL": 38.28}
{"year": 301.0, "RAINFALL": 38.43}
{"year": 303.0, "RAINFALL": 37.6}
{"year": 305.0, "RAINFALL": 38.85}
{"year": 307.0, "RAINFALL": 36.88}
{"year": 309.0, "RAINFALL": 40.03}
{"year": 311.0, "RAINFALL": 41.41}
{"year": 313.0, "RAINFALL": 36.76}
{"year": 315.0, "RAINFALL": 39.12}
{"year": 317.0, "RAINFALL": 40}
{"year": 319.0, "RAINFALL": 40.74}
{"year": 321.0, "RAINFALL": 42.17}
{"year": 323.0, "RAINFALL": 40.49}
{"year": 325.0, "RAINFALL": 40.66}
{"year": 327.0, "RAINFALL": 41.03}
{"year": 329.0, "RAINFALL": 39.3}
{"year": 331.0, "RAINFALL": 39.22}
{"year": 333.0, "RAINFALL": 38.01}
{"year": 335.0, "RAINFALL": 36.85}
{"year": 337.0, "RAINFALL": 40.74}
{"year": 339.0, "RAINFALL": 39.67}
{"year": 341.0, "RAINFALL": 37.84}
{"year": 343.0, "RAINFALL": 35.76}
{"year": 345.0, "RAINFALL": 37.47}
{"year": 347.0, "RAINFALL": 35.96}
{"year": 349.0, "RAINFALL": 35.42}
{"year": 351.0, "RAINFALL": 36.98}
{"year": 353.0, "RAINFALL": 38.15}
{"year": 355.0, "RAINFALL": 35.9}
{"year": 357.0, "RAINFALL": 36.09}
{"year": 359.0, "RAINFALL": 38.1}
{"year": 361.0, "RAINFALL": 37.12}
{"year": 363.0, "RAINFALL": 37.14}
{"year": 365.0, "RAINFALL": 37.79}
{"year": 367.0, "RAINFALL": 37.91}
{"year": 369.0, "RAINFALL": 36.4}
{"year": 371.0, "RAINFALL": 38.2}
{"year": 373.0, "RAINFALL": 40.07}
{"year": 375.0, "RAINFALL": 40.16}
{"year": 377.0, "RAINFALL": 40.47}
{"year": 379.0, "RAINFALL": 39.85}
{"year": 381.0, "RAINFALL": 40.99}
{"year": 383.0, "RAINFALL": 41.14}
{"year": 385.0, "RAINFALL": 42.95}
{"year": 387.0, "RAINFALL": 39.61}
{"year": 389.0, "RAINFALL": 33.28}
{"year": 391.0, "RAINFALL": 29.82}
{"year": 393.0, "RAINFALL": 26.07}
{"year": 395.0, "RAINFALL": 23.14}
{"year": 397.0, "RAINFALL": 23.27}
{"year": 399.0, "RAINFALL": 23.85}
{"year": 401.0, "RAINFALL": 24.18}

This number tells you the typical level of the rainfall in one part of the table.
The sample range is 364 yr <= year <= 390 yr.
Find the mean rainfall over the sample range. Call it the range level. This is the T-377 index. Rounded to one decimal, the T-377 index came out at 39.1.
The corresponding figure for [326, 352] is 38.0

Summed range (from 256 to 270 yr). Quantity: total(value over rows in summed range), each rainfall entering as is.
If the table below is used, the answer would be 293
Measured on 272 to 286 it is 283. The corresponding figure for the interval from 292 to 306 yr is 268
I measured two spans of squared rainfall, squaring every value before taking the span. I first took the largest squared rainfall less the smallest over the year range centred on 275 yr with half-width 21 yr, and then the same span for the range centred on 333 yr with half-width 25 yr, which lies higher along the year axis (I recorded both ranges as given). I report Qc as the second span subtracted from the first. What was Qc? 184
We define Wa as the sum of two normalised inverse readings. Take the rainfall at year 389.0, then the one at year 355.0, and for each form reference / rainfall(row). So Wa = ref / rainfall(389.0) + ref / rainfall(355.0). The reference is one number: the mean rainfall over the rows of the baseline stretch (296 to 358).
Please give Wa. 2.23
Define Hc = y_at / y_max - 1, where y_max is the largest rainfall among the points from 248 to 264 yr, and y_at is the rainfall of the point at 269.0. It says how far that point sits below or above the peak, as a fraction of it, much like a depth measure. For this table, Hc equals -0.12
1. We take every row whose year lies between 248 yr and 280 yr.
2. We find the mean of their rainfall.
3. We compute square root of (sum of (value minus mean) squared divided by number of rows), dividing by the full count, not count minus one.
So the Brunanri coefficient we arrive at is 2.0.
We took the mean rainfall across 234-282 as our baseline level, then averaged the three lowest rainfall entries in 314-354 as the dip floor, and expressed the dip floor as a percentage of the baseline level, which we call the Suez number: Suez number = 84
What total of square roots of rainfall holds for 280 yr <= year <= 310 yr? 93.4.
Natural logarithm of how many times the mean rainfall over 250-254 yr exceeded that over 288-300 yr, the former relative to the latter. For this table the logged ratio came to 0.15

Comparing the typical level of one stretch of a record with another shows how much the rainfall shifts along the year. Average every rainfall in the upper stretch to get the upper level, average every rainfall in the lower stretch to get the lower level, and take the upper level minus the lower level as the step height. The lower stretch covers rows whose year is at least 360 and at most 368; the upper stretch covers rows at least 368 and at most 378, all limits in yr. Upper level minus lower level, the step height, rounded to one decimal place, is 1.6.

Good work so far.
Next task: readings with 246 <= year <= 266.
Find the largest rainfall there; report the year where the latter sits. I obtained 255.0 yr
